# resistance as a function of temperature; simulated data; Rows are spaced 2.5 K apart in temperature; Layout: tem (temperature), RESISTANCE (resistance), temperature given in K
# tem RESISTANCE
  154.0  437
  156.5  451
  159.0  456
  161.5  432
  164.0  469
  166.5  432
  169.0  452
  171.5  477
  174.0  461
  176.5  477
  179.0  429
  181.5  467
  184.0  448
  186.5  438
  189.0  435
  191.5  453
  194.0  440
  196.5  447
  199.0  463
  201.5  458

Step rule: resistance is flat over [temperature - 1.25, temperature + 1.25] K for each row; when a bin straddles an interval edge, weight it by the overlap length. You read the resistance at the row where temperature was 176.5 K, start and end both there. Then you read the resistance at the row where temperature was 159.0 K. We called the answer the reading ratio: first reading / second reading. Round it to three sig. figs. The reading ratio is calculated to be 1.05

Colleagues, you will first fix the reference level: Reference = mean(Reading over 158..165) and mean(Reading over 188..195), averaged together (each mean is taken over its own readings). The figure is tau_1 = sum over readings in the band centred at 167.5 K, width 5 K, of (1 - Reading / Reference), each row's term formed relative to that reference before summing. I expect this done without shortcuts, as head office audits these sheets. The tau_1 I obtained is 0.02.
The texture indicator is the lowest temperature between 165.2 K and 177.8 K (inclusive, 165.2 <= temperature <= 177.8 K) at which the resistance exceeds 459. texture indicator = 171.5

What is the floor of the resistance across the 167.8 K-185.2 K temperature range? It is 429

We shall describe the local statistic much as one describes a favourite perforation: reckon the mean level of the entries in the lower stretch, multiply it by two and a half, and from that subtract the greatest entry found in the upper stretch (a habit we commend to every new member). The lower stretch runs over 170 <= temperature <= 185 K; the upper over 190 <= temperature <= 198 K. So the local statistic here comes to 697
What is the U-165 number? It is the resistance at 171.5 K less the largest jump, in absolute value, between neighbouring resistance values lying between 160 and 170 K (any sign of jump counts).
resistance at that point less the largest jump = 440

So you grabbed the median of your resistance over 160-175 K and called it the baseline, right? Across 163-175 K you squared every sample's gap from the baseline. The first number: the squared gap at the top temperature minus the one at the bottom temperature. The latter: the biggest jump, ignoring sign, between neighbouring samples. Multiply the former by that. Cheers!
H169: -78880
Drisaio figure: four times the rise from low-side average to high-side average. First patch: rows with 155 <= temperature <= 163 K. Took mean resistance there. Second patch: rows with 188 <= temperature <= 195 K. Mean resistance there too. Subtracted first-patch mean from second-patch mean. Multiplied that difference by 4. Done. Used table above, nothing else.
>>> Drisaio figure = -15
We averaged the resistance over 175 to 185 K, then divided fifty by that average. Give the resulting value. 0.110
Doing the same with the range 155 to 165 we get 0.111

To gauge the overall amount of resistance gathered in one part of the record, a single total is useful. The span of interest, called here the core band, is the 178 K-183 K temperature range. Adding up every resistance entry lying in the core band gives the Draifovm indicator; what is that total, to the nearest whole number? 896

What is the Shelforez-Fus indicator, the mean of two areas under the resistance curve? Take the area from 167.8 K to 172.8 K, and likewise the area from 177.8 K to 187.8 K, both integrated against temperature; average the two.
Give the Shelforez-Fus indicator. 3389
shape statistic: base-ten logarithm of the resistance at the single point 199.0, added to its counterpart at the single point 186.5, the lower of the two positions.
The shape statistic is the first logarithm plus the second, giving 5.307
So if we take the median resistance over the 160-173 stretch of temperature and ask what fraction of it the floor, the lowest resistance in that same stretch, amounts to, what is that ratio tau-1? 0.96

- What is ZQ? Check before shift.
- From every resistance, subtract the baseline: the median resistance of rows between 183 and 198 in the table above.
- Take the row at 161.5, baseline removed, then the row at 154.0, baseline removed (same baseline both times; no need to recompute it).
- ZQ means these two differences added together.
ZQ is -18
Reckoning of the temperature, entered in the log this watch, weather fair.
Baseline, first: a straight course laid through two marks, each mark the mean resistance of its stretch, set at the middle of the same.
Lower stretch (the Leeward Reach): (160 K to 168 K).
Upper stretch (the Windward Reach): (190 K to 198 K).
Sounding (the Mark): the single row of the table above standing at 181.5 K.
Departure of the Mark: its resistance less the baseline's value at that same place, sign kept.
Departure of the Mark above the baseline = 21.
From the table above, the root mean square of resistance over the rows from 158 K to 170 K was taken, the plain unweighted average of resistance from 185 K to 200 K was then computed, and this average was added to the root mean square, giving 894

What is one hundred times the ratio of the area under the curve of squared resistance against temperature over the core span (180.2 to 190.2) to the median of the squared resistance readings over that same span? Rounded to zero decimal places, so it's 1019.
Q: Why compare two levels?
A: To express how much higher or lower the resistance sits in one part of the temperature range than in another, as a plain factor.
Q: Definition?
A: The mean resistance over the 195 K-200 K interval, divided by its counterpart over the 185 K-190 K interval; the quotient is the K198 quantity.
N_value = 1.04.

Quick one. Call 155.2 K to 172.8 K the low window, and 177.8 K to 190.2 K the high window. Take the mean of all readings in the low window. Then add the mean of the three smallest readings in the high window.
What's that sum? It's 887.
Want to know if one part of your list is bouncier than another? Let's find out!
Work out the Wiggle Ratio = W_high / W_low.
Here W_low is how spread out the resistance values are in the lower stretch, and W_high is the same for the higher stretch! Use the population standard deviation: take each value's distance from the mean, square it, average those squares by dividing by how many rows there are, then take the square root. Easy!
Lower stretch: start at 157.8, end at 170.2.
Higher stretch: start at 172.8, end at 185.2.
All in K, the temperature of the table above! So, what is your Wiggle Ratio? 1.16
